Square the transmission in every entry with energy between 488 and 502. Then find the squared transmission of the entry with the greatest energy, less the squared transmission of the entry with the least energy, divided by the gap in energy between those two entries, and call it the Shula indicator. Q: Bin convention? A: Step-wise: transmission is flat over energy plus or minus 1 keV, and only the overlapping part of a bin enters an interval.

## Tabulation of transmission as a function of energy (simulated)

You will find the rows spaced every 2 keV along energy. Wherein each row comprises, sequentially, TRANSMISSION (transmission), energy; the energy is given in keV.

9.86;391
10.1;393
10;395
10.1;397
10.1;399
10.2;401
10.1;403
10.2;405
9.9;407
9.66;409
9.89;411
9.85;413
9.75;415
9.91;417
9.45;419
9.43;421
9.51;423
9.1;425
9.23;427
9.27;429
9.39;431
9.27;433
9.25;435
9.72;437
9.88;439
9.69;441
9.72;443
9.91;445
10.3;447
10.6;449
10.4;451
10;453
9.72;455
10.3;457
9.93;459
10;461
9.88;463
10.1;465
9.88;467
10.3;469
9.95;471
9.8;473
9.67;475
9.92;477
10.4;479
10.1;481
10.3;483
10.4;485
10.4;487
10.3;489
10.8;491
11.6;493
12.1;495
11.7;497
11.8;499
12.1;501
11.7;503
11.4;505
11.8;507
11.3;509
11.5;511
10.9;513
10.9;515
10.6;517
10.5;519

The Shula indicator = 3.4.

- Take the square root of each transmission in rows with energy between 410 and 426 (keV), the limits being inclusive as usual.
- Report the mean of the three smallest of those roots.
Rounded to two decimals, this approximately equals 3.05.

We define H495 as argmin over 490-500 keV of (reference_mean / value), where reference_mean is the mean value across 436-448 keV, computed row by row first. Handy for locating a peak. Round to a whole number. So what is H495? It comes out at 495 keV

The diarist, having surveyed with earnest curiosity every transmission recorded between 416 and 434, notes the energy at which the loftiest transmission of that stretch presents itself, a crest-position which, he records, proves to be 417 keV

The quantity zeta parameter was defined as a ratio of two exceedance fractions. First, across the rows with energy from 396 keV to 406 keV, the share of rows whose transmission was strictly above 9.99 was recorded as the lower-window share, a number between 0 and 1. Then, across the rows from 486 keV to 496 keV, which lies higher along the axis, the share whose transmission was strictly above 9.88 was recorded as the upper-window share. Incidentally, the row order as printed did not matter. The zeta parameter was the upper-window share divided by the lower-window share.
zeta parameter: 1.00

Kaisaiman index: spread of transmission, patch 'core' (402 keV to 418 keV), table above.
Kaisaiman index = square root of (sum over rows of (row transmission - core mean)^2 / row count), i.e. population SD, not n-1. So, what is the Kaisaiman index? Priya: 0.163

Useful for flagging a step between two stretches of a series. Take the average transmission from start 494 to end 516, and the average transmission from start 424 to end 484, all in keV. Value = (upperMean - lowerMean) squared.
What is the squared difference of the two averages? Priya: 2.9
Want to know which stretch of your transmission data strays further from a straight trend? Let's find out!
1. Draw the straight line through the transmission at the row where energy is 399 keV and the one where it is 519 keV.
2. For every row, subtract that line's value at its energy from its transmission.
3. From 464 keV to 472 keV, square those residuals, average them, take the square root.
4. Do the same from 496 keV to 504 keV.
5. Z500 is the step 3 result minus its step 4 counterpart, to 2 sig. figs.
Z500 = -1.1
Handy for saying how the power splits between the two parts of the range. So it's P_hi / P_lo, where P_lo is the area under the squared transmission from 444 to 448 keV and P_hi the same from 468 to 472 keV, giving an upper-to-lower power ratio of 1.00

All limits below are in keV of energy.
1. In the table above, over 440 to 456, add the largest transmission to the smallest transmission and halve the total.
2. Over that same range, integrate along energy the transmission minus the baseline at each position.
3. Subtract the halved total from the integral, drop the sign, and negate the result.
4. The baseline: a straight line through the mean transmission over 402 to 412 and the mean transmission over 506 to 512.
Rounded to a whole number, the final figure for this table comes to -19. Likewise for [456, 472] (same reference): -23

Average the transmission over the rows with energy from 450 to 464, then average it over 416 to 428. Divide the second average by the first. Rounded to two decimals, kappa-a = 0.94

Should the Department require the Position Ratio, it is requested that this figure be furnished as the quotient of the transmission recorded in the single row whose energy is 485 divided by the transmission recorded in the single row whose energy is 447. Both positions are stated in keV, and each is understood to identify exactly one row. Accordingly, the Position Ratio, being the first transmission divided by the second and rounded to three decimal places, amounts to 1.010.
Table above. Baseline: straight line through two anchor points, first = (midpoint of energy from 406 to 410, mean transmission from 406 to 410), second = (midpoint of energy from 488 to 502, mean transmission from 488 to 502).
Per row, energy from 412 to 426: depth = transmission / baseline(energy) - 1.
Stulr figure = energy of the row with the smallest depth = 425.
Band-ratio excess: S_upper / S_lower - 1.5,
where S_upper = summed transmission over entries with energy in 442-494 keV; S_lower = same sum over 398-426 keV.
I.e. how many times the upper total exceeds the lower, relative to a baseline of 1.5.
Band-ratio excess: 0.43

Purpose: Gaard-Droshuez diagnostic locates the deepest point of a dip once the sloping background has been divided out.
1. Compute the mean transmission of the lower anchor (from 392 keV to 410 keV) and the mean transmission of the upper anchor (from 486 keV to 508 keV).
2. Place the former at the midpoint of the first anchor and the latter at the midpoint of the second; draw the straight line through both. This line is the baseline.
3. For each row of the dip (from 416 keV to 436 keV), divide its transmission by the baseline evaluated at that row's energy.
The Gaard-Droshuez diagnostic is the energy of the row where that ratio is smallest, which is 425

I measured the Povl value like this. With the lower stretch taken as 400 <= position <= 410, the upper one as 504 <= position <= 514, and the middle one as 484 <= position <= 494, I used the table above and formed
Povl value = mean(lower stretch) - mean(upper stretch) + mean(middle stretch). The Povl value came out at 9.3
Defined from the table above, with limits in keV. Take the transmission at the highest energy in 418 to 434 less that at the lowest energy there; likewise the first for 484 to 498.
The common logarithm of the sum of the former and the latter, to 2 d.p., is 0.05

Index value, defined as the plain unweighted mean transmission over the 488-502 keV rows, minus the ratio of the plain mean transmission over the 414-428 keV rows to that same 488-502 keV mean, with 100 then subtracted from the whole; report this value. -89.3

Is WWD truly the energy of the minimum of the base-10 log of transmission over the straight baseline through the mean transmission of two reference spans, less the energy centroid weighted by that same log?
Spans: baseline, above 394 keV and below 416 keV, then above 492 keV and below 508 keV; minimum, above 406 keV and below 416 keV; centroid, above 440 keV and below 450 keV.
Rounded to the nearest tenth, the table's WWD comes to -28.8 keV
